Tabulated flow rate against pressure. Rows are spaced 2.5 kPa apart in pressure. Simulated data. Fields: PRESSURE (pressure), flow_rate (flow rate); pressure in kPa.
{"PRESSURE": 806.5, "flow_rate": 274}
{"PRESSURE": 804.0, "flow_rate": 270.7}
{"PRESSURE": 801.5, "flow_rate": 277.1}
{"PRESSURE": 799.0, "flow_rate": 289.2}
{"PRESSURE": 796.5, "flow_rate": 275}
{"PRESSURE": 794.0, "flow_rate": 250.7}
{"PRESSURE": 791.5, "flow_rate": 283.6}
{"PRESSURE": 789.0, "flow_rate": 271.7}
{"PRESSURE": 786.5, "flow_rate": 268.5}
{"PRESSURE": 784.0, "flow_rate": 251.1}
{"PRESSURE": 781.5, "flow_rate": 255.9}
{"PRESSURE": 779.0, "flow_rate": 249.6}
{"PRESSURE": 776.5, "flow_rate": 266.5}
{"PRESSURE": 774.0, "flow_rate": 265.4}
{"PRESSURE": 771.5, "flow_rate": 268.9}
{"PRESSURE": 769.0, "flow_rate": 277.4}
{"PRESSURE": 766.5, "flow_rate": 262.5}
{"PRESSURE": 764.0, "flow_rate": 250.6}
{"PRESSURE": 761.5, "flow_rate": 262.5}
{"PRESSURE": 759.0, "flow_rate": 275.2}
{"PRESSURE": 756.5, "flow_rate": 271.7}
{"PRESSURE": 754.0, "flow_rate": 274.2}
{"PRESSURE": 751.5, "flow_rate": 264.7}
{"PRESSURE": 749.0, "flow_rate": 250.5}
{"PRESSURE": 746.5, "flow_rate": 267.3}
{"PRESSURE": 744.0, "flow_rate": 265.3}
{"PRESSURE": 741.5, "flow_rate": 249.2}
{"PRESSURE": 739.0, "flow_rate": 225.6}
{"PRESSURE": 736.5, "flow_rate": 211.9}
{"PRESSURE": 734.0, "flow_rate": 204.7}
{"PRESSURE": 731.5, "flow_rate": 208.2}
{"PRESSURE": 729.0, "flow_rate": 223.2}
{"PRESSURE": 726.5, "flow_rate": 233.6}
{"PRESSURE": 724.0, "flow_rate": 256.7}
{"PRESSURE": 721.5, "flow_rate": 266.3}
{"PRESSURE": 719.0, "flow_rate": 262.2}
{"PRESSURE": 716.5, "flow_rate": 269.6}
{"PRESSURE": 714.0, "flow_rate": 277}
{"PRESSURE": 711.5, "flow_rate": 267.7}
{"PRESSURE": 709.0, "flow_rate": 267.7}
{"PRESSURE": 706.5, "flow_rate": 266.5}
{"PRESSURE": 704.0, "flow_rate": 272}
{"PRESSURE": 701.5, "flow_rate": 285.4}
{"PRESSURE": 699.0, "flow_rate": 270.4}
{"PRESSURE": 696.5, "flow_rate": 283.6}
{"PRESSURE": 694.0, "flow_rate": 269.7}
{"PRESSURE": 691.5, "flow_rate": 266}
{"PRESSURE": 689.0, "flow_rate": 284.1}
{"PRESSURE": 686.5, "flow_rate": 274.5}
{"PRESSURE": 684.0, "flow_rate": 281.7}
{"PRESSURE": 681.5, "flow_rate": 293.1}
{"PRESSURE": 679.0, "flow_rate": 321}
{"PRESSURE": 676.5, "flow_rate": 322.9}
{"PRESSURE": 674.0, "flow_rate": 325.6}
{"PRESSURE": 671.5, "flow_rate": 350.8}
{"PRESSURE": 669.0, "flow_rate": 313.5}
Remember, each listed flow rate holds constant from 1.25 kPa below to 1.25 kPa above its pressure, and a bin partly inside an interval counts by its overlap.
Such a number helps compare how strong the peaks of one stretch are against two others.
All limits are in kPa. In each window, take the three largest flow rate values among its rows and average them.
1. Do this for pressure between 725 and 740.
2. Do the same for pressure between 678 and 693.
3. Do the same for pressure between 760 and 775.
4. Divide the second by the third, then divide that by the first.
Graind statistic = 0.0049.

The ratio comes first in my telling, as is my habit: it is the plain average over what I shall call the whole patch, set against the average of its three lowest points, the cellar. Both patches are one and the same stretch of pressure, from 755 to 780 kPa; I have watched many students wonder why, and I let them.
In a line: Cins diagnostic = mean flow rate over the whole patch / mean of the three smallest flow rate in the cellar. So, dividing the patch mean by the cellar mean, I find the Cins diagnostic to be 1.04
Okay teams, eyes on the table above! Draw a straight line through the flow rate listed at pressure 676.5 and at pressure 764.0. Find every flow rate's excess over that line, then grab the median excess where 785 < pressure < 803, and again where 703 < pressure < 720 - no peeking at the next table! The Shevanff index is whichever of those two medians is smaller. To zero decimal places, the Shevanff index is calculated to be -26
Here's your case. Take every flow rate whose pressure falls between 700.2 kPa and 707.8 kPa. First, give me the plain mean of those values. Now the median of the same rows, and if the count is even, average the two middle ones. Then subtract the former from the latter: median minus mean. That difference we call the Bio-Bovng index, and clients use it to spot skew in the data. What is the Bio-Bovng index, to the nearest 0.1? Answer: -2.6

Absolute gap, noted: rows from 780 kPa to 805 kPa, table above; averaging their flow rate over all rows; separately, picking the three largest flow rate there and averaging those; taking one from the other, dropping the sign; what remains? 14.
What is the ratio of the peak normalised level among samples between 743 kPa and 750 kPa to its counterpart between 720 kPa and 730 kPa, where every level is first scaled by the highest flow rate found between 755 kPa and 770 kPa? 1.00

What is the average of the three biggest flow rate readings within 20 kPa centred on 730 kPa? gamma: 252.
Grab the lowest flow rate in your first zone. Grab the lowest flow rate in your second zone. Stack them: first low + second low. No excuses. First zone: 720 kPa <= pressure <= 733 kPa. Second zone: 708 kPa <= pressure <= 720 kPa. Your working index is 470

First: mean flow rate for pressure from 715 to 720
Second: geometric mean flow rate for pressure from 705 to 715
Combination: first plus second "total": 536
